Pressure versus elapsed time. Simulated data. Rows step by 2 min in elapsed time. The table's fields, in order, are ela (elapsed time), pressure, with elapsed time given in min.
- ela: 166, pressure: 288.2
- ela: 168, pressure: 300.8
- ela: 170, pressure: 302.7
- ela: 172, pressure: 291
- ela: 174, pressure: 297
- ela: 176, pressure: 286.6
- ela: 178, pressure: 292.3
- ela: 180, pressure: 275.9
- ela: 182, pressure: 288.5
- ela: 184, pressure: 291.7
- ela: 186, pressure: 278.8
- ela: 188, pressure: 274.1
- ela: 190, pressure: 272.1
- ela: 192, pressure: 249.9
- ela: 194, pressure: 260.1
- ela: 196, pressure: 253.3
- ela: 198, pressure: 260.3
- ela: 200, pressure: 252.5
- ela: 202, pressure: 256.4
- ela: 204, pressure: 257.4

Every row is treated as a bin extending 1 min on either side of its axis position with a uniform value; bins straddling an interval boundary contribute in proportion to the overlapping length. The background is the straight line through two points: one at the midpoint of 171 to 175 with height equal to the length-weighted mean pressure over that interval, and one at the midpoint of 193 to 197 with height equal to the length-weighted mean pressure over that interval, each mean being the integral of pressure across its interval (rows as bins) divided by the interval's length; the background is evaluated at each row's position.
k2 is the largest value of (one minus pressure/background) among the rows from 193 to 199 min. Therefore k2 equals 0.007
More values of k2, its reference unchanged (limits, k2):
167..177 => 0.016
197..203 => -0.017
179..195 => 0.045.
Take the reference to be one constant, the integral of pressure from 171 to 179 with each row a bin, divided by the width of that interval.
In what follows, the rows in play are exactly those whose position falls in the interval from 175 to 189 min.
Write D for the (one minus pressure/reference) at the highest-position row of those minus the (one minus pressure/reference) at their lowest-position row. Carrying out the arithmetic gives 0.043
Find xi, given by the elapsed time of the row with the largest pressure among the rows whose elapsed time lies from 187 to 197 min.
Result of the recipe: 188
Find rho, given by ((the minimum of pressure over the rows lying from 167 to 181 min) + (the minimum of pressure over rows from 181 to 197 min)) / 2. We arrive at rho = 263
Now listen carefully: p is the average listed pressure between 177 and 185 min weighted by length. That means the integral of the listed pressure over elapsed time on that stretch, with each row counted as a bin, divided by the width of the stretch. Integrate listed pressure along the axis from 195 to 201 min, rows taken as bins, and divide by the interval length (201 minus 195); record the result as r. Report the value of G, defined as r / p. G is 0.89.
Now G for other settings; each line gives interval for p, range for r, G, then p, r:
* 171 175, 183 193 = 0.93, 294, 273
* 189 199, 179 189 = 1.09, 259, 282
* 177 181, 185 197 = 0.93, 284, 265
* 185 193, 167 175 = 1.11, 269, 298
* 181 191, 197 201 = 0.91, 281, 256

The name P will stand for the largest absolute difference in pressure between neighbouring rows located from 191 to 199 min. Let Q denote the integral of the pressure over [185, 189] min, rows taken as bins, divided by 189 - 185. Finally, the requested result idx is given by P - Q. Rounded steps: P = 10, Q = 276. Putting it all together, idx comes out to -266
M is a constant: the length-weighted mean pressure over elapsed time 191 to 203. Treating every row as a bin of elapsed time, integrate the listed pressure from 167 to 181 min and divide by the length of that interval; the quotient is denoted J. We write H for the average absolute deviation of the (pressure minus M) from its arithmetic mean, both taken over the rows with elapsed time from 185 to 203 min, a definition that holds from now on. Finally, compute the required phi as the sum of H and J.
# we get 301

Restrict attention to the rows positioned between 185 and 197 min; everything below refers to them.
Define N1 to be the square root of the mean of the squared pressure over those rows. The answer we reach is 265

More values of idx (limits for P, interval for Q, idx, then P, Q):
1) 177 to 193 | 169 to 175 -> -275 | 22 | 297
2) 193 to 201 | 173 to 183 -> -280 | 8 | 288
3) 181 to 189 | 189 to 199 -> -246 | 13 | 259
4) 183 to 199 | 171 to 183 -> -266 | 22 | 289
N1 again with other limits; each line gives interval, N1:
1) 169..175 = 297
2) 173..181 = 288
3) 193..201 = 257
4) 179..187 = 284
